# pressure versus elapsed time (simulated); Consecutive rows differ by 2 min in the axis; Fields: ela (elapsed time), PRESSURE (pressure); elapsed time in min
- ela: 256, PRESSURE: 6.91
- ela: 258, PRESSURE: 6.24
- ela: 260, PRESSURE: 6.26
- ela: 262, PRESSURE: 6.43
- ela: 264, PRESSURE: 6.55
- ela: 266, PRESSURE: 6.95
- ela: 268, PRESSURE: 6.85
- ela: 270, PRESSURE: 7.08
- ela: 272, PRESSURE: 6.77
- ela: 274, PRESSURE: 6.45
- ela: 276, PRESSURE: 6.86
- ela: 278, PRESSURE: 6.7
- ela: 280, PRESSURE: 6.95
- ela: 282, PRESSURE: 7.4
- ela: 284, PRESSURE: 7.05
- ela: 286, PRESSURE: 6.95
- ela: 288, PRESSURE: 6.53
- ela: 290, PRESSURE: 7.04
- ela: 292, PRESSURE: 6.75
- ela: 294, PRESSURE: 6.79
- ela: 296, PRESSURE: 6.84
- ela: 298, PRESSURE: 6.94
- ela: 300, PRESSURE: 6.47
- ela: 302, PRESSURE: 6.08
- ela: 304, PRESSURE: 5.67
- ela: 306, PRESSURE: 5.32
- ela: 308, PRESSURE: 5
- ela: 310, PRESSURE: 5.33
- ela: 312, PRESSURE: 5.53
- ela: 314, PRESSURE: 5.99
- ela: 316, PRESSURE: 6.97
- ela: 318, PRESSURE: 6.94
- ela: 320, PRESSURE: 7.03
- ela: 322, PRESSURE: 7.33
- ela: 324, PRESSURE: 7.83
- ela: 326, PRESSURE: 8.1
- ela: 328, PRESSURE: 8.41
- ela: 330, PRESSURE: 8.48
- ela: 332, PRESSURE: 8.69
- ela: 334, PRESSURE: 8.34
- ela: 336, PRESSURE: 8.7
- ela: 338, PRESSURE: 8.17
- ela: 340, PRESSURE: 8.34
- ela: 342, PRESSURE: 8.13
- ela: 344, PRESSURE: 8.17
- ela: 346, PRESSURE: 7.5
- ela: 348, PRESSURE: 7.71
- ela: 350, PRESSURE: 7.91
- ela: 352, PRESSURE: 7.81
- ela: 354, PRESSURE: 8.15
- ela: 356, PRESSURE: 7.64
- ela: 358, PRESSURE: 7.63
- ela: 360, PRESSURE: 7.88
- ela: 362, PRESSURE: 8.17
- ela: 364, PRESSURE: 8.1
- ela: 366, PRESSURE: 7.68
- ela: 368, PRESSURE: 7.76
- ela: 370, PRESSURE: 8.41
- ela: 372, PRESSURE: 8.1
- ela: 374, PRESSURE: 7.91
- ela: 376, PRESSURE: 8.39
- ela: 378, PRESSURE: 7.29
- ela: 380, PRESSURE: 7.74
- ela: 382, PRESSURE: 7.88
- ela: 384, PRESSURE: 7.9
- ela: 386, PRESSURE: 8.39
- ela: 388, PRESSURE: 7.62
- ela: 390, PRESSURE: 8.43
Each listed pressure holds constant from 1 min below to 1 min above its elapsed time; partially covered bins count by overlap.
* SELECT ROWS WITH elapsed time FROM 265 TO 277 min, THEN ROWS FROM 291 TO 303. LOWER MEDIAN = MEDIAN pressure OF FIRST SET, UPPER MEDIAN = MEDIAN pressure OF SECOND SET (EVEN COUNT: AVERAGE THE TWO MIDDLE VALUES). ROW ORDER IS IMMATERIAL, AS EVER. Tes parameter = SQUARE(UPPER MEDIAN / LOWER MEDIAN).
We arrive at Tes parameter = 1.0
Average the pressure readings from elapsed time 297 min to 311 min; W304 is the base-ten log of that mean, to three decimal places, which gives 0.766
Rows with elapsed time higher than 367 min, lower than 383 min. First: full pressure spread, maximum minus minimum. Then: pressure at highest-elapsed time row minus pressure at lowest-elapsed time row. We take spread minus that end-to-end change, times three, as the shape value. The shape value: 3.0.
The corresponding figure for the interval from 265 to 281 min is 1.9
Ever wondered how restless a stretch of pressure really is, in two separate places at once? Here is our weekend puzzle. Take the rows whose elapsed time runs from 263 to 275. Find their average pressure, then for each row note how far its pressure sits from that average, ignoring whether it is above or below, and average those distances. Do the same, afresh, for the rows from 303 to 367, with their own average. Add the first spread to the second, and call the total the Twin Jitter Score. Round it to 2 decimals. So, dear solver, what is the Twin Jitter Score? 1.03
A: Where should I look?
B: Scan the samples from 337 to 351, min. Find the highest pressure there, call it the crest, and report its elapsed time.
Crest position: 340 min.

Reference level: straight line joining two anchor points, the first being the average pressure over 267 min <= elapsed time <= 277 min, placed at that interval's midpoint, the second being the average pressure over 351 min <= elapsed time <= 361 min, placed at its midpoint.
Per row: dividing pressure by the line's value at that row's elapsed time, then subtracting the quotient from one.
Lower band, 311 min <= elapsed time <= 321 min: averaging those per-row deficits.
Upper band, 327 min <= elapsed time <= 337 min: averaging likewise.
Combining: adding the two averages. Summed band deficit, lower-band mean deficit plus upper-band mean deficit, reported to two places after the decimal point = -0.02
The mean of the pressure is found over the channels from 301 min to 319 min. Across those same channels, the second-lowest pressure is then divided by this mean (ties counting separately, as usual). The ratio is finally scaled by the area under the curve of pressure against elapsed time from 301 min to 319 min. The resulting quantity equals 96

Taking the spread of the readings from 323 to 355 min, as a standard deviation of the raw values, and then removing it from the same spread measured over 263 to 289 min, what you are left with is -0.08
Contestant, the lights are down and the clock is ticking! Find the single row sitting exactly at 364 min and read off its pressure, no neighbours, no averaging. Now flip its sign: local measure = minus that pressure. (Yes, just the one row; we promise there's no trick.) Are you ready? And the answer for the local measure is -8.1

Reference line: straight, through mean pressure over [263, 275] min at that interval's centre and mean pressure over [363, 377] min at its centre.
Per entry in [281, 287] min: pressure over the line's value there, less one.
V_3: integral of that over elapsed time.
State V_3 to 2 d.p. 0.15 min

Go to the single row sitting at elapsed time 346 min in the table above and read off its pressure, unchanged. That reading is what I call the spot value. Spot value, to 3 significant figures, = 7.50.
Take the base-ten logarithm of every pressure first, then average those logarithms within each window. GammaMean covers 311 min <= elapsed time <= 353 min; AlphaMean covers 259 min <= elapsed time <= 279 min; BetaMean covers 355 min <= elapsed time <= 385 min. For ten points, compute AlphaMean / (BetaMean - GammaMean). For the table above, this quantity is 66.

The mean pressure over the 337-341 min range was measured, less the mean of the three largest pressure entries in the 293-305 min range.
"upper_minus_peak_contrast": 1.4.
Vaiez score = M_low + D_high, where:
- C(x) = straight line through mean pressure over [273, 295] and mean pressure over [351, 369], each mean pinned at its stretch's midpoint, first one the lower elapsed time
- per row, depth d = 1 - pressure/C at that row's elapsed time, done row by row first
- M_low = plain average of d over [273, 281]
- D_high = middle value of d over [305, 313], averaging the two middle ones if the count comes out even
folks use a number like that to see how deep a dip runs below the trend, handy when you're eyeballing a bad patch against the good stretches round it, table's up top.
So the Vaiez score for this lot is 0.26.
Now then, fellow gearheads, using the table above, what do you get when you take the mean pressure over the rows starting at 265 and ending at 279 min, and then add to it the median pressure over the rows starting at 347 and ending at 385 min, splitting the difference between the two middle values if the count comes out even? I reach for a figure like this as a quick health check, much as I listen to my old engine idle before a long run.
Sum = 14.7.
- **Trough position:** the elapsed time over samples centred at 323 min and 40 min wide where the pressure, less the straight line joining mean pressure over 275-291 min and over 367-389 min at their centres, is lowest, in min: 308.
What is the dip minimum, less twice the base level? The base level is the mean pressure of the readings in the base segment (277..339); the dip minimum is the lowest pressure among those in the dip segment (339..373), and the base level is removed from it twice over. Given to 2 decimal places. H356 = -6.46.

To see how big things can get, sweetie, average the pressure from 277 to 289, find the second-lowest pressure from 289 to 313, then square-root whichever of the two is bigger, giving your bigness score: 2.632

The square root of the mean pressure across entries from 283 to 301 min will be 2.61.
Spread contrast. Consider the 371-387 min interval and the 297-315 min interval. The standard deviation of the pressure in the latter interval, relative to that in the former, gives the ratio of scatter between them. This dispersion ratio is 1.7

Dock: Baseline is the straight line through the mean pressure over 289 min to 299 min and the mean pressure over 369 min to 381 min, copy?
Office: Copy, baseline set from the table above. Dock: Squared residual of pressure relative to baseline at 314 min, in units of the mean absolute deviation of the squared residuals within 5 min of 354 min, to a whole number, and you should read 21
